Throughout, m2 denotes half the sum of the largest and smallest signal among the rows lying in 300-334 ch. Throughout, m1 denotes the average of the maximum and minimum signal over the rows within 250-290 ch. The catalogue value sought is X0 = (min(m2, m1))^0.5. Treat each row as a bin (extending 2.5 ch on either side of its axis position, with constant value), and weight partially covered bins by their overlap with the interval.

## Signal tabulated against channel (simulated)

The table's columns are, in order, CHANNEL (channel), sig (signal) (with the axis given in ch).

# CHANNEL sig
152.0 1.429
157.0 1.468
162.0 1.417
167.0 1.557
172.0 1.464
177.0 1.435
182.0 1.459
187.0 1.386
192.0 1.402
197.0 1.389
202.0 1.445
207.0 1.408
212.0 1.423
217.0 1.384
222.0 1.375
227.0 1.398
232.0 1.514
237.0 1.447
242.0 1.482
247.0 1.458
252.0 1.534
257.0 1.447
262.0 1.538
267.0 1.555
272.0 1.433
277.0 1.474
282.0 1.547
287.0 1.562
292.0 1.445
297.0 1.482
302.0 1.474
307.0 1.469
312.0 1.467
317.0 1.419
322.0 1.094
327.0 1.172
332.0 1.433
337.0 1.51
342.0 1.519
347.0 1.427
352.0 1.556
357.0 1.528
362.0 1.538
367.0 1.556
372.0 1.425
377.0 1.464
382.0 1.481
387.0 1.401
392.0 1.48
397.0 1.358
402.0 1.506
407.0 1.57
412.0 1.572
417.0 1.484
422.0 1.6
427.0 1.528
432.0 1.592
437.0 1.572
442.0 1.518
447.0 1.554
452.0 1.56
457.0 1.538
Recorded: 1.13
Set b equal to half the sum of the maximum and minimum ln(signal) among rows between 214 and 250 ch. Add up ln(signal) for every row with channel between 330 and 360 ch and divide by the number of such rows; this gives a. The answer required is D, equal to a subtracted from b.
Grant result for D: -0.04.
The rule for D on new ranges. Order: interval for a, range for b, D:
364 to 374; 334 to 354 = 0.00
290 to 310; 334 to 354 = 0.02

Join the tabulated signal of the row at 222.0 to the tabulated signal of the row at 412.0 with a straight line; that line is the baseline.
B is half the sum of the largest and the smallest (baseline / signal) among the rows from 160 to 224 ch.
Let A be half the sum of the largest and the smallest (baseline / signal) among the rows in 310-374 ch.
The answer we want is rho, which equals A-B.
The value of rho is 0.2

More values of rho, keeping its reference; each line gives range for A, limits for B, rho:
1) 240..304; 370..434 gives -0.1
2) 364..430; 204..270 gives 0.1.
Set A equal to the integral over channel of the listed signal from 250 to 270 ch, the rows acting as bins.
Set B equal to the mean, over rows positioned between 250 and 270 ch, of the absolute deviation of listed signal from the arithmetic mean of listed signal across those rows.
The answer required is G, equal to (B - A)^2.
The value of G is 917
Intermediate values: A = 30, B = 0.036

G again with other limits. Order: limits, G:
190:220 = 1783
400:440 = 3855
